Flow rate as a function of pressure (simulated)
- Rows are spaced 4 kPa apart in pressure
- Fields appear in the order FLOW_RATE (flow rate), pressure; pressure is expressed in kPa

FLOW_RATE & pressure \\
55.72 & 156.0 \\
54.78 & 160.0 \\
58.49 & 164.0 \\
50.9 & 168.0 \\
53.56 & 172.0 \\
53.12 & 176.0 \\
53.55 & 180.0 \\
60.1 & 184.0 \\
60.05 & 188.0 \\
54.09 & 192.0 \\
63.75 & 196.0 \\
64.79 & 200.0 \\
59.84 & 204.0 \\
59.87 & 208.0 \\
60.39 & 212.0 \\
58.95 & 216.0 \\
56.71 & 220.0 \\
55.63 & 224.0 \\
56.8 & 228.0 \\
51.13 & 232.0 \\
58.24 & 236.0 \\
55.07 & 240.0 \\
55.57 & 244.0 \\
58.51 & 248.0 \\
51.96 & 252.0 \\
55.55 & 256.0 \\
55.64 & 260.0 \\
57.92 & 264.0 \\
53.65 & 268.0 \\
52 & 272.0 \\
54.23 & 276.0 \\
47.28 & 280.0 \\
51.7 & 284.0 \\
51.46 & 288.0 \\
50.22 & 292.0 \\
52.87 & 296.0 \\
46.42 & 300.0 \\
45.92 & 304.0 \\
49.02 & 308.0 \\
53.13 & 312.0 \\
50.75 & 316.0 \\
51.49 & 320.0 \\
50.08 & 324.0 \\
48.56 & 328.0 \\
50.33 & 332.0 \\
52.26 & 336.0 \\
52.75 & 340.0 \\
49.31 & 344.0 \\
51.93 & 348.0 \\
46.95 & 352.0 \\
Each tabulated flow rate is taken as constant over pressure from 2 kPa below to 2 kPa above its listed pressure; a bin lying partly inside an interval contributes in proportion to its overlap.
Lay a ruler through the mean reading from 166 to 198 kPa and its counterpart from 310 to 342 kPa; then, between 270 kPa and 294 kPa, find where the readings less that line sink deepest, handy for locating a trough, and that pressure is 280.0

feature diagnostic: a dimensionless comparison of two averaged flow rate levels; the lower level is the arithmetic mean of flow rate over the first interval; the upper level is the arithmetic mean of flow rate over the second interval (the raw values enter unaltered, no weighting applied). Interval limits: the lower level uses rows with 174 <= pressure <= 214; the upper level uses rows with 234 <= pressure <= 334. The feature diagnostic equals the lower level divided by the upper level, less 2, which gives -0.873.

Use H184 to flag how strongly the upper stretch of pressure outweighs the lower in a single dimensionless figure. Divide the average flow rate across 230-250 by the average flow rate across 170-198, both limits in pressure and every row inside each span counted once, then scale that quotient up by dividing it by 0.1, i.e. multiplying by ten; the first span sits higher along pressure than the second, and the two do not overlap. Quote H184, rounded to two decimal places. 9.79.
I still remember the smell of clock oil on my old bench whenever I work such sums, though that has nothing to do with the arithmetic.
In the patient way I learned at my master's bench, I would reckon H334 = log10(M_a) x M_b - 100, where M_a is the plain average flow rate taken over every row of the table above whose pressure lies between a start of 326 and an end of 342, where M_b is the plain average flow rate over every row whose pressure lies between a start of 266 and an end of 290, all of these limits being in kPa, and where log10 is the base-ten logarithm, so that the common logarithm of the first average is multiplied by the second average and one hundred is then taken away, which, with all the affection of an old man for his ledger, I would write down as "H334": -12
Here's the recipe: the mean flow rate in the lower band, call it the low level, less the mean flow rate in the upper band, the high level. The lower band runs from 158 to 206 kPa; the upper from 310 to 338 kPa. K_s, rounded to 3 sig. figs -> 6.31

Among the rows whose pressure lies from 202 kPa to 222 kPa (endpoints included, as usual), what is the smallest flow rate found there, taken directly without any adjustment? 56.71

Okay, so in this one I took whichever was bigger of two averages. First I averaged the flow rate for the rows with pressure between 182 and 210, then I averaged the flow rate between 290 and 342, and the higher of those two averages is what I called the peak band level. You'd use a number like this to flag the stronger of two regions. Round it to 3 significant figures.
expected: 60.4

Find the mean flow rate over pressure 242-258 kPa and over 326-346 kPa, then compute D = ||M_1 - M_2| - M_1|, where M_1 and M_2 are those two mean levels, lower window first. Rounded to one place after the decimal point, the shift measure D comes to 50.6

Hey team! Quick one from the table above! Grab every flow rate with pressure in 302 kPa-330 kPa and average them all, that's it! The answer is 50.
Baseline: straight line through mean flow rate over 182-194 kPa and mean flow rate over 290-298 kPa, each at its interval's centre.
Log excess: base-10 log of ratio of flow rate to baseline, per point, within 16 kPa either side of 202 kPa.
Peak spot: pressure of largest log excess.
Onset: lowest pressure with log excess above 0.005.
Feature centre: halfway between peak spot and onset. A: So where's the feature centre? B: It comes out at 194 kPa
